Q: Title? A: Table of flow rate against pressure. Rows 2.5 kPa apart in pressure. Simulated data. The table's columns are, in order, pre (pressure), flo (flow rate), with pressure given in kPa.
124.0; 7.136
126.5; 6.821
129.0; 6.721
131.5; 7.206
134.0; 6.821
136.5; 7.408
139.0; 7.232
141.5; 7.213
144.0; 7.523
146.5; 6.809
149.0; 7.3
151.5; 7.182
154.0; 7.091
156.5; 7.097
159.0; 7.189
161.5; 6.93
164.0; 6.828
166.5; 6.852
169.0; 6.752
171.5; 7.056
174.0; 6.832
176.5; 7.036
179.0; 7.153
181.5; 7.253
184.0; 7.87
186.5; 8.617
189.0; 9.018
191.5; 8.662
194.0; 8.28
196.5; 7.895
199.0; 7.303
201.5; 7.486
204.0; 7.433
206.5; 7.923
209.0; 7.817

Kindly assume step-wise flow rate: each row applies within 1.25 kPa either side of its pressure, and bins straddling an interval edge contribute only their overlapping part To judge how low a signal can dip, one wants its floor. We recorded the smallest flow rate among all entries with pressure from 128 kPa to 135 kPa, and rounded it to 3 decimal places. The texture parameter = 6.721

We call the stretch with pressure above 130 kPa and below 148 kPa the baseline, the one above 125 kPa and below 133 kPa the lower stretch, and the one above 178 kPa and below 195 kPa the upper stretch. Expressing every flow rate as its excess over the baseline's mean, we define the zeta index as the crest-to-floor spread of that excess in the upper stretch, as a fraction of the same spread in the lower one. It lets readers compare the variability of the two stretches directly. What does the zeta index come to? 3.8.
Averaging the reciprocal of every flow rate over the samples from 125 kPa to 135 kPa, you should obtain 0.145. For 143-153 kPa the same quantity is 0.139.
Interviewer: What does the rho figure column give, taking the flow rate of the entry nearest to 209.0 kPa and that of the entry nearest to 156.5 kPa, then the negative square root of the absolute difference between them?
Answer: -0.85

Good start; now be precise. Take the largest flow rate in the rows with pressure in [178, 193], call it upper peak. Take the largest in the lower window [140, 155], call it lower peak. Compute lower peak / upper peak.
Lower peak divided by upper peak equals 0.83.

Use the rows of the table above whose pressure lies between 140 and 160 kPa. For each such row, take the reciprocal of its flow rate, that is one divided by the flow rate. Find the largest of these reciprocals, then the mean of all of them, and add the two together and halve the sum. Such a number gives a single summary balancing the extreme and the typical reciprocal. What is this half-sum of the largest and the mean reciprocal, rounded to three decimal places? 0.143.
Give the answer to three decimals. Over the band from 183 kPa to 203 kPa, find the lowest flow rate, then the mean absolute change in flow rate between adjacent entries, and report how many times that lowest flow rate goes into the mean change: 0.060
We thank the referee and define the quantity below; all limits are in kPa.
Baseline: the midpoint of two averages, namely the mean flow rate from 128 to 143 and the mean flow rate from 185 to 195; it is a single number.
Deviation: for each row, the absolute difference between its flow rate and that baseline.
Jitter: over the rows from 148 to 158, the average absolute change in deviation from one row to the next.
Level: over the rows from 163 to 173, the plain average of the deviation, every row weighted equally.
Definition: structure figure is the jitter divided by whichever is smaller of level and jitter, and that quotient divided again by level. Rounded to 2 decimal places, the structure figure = 1.00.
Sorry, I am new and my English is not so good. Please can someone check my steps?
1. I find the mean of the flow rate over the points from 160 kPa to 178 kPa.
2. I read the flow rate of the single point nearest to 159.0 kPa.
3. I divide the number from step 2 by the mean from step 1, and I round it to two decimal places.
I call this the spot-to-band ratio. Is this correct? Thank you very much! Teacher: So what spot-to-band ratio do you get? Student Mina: 1.04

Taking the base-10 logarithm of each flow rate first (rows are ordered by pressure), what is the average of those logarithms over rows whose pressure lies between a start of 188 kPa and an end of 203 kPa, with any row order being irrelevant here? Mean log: 0.91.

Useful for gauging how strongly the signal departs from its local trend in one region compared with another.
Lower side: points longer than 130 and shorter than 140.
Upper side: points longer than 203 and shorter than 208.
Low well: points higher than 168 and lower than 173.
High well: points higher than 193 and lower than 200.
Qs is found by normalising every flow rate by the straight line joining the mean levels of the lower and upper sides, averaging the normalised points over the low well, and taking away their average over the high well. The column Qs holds -0.10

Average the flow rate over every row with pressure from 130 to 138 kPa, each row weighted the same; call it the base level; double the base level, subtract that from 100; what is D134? 85.7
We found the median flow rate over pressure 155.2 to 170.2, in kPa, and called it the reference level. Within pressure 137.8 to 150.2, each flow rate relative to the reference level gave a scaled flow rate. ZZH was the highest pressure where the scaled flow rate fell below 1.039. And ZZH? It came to 146.5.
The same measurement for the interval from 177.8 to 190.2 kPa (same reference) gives 179.0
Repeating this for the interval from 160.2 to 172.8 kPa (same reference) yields 171.5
